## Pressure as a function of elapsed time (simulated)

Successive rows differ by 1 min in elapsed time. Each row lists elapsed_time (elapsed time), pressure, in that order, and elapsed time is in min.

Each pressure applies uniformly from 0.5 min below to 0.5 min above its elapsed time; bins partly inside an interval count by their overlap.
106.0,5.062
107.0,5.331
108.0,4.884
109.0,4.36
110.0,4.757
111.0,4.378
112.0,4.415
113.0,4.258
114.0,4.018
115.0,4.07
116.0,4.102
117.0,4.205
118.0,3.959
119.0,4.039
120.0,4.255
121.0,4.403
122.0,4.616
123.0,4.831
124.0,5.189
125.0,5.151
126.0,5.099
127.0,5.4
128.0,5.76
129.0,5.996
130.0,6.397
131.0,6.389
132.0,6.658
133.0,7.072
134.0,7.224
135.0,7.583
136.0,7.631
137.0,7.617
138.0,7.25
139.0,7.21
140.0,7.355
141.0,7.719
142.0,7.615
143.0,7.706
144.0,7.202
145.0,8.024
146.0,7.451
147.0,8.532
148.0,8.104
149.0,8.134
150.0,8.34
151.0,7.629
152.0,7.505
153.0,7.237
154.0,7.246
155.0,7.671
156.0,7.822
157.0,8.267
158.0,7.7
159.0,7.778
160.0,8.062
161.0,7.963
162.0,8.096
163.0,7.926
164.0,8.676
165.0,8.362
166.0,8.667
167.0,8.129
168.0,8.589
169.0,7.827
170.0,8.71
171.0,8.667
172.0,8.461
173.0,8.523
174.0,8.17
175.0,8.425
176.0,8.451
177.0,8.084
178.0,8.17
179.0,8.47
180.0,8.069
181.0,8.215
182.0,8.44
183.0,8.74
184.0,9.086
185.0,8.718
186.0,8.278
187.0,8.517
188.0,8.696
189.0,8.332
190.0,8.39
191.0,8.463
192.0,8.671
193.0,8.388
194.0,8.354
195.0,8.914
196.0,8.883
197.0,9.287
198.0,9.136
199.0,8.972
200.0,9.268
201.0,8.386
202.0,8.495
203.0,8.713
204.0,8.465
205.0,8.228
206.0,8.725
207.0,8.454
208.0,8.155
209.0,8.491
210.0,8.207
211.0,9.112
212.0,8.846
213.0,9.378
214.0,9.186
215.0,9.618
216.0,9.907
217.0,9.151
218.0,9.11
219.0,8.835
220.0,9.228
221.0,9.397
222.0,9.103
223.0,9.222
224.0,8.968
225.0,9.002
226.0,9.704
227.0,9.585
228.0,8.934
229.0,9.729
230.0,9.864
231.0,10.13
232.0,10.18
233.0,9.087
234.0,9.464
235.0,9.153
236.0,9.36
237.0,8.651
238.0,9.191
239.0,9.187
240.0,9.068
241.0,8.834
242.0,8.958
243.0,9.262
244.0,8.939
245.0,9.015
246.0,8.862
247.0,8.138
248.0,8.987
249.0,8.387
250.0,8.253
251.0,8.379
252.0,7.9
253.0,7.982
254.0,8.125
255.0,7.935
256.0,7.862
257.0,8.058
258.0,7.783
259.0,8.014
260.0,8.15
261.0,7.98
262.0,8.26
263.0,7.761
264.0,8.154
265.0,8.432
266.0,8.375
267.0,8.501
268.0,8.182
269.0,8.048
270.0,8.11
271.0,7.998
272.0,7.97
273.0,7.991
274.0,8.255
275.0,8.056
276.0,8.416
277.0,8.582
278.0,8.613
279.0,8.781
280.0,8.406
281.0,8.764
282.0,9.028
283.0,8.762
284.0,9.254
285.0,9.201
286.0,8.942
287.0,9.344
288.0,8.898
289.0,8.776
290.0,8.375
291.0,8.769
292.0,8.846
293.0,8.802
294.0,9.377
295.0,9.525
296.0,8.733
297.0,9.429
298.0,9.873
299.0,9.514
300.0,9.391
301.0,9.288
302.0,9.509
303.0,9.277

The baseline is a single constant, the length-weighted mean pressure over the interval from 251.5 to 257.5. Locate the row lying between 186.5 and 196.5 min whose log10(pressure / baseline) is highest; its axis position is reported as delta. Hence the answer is 195.0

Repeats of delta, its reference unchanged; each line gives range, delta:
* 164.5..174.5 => 170.0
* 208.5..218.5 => 216.0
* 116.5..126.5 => 124.0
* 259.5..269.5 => 267.0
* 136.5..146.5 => 145.0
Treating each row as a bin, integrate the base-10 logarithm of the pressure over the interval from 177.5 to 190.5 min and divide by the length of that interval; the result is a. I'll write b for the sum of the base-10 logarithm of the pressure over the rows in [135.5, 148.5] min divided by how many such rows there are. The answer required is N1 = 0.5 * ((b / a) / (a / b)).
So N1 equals 0.453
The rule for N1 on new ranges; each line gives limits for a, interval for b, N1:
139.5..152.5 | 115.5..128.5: 0.281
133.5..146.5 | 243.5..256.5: 0.555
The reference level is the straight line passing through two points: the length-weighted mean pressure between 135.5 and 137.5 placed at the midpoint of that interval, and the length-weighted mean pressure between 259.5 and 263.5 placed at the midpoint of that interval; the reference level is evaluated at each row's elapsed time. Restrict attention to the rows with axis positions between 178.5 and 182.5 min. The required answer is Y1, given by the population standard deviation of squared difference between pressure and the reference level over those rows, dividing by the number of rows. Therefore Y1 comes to 0.2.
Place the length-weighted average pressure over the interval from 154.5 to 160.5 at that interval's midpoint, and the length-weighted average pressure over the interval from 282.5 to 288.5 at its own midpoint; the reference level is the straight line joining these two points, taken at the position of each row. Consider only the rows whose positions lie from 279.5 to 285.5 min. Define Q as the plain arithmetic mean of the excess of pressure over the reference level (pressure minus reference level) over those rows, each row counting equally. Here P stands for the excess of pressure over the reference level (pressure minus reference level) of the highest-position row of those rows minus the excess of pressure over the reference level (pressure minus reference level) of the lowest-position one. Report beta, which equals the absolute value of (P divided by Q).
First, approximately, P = 0.7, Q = -0.1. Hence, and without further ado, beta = 5.5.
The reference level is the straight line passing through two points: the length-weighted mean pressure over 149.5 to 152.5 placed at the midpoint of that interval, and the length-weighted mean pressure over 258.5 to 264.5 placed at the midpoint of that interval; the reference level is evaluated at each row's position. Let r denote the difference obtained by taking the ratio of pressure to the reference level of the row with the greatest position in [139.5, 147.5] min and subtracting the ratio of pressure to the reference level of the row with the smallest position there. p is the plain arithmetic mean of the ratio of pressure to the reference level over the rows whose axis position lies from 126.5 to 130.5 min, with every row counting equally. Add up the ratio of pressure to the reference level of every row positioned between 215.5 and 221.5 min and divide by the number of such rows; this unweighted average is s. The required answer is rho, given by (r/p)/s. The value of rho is 0.17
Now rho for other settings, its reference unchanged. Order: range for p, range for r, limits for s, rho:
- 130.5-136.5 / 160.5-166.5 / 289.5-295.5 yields 0.09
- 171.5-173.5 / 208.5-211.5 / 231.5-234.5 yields 0.06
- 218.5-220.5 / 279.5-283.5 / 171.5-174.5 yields 0.04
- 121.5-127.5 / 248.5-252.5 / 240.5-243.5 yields -0.08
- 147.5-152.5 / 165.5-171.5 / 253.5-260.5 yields 0.00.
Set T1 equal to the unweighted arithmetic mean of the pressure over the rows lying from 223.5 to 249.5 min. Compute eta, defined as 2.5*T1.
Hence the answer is 22.9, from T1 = 9.2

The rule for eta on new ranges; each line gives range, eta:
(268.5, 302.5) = 22.0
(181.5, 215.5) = 21.8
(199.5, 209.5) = 21.3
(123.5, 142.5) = 16.6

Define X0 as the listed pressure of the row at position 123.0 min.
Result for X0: 4.831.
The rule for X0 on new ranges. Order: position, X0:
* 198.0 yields 9.136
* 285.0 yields 9.201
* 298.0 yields 9.873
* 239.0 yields 9.187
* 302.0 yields 9.509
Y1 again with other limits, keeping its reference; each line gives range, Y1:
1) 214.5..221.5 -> 1.0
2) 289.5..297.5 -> 0.7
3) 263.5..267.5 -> 0.1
